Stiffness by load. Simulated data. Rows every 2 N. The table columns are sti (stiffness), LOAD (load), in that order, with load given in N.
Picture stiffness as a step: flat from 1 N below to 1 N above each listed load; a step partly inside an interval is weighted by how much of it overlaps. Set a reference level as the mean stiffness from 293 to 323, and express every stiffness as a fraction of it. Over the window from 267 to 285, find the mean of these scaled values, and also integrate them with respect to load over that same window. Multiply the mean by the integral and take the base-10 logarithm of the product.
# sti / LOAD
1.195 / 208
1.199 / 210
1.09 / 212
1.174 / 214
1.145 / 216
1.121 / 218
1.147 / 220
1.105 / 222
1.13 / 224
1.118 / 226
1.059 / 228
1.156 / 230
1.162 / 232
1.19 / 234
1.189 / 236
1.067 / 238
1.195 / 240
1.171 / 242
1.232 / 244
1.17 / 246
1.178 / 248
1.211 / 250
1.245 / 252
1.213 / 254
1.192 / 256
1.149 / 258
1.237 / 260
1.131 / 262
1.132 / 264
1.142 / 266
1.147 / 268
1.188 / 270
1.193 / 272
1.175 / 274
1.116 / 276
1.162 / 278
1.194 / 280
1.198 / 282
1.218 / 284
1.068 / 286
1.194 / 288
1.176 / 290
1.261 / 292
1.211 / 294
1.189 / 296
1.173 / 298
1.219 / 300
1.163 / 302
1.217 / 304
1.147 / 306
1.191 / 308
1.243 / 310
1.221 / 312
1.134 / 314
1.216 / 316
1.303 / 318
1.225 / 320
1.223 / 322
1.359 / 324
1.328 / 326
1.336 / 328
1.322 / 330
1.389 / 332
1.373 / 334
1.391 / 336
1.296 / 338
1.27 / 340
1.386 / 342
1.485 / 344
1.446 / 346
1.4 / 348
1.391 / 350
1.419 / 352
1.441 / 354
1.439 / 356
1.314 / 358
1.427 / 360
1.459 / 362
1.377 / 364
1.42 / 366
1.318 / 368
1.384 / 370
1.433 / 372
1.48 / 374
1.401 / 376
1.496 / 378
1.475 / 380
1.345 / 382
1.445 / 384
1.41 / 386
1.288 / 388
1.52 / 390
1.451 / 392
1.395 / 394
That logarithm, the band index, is 1.23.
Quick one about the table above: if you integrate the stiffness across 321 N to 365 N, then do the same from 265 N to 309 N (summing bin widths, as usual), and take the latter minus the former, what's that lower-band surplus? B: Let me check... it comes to -8.7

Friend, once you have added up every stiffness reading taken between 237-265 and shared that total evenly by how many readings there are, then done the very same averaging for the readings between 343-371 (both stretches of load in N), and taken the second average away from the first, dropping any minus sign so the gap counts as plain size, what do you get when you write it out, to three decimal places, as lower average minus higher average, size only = 0.228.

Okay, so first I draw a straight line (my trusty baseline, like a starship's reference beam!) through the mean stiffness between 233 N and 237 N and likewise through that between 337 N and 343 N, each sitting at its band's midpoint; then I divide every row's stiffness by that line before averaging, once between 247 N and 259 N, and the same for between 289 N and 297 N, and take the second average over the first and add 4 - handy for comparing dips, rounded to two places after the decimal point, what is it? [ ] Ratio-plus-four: 4.97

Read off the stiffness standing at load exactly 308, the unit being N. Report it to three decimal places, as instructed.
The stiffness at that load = 1.191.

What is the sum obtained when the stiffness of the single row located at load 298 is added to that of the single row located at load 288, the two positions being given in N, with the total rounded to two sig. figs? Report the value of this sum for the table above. 2.4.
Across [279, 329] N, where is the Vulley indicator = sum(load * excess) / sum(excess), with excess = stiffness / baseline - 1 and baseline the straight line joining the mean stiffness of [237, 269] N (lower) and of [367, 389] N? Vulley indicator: 301.0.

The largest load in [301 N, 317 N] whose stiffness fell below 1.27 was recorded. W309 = 316 N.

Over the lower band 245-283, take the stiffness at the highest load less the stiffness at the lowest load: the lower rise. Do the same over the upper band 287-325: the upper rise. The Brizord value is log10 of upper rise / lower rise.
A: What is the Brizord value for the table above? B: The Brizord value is 0.8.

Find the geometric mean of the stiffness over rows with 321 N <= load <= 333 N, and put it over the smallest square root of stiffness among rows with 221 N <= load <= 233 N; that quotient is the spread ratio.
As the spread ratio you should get 1.29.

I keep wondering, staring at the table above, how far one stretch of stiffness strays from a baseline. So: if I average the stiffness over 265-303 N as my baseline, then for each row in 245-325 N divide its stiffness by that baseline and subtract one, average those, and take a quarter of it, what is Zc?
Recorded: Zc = 0.003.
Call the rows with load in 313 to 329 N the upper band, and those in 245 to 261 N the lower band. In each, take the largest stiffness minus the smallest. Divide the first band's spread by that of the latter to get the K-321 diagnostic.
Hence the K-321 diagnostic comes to 2.3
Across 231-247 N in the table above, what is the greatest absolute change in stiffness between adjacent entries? 0.128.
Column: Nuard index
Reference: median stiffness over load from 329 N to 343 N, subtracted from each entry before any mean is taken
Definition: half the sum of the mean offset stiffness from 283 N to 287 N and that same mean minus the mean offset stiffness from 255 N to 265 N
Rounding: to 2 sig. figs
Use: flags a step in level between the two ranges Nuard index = -0.13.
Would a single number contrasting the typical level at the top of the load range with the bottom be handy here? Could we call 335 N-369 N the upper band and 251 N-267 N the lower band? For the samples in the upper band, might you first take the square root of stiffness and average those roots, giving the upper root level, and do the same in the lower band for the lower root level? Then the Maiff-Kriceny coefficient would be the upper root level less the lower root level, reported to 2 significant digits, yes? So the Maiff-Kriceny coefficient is 0.094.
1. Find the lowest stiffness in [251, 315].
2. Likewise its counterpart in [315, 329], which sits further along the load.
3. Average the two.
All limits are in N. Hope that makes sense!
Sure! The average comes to 1.14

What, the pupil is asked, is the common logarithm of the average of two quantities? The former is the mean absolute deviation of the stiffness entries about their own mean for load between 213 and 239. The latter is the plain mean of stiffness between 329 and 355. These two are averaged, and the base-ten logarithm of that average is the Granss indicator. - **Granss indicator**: -0.15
